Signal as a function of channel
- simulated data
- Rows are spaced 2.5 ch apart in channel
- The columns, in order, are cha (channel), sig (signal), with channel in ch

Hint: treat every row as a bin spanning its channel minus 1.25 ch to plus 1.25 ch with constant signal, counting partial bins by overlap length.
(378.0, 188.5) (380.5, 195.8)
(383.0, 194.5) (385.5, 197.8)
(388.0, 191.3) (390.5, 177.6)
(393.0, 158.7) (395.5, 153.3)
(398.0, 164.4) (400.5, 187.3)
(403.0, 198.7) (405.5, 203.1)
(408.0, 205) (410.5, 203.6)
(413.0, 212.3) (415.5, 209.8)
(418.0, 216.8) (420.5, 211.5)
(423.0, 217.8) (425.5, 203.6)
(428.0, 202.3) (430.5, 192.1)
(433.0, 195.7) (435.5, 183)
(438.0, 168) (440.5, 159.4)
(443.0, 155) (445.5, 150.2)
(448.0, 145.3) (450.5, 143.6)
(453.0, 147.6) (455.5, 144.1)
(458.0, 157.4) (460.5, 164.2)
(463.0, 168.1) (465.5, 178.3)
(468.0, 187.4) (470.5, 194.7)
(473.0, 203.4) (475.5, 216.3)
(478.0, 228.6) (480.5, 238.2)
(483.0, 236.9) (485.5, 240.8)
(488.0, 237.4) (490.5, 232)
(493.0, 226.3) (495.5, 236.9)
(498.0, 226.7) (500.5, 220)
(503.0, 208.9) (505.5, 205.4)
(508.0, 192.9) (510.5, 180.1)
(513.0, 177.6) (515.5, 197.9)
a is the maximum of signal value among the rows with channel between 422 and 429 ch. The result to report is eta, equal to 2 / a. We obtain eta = 0.0092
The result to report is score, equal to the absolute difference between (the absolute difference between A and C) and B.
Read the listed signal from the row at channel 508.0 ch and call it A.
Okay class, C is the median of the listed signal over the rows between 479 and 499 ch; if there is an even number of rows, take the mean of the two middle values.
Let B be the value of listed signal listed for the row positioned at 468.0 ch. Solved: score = 143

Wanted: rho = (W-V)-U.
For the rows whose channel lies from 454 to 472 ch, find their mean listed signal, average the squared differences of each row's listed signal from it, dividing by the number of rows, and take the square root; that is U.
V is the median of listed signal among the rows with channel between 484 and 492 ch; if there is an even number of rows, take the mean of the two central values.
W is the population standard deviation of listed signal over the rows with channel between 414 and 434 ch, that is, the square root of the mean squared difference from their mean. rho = -245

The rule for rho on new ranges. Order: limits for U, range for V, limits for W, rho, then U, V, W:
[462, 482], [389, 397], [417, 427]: -176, 23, 159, 5.6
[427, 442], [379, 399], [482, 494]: -195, 15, 184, 5.0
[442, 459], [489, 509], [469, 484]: -212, 5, 223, 16.4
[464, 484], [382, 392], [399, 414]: -207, 21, 193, 7.6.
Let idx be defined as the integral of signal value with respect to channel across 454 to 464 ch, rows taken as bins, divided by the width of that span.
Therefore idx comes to 158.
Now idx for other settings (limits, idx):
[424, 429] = 204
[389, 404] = 173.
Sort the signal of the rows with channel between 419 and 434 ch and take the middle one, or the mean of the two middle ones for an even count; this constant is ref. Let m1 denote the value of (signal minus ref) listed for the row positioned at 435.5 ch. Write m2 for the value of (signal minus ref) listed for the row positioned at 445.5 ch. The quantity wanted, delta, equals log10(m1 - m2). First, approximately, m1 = -20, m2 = -53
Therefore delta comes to 1.52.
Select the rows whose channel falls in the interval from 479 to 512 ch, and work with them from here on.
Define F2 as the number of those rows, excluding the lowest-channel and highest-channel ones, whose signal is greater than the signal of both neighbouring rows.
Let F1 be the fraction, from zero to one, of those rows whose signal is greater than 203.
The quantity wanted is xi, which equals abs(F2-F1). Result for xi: 1.2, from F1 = 0.85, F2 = 2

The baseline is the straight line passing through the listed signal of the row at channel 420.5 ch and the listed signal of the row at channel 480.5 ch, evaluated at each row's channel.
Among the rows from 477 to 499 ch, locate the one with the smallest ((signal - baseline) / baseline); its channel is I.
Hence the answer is 498.0 ch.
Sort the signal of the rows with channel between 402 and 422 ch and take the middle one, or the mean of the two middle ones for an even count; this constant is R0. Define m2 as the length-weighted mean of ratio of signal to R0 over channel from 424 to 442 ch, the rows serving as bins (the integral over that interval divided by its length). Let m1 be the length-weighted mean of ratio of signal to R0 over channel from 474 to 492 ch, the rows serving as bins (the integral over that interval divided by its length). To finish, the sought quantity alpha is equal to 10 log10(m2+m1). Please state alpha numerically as 3.05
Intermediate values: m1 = 1.12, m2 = 0.90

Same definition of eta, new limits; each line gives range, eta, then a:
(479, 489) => 0.0083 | 240.8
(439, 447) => 0.0125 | 159.4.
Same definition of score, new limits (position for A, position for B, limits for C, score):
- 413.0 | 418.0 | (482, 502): 195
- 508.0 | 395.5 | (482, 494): 109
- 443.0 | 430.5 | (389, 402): 183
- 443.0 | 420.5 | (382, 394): 175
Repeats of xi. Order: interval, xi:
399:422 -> 2.2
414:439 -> 2.5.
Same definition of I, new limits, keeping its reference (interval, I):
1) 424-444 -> 443.0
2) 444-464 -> 455.5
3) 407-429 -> 428.0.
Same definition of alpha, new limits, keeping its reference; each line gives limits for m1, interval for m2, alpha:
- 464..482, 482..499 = 3.27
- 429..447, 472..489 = 2.86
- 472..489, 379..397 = 2.96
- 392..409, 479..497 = 3.03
